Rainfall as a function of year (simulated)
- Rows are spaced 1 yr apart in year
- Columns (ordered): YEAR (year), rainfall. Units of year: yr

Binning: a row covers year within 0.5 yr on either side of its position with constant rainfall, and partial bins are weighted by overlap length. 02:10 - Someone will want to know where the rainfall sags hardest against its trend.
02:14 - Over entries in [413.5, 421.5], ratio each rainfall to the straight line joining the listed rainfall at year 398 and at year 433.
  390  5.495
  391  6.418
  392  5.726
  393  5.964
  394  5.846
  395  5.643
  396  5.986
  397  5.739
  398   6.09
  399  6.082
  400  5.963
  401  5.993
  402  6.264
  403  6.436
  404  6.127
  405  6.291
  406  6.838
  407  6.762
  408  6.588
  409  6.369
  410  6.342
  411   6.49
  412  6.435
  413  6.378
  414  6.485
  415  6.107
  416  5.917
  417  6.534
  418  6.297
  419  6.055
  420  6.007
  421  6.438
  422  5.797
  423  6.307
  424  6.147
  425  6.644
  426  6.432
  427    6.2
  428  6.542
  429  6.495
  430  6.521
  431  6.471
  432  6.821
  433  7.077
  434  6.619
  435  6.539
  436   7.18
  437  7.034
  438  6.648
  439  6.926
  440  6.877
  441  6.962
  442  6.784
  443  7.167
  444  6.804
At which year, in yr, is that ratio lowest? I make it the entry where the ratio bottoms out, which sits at 420 yr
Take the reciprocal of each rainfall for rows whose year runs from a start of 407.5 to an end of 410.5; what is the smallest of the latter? 0.152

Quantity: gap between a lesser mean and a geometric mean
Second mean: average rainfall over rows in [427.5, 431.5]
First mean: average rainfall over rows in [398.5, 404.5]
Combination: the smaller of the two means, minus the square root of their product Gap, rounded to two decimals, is -0.18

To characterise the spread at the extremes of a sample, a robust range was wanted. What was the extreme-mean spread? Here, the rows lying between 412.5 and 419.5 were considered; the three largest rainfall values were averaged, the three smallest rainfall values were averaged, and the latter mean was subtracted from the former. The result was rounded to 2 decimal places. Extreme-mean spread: 0.44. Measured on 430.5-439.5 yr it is 0.55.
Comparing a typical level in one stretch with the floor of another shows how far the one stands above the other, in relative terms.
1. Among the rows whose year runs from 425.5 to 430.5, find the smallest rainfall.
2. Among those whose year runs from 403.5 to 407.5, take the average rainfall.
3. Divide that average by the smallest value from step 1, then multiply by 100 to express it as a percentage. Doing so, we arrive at 105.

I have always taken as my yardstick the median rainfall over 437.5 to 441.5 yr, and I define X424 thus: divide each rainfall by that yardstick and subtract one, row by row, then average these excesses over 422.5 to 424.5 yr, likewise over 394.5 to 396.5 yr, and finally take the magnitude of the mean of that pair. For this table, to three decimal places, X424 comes 0.128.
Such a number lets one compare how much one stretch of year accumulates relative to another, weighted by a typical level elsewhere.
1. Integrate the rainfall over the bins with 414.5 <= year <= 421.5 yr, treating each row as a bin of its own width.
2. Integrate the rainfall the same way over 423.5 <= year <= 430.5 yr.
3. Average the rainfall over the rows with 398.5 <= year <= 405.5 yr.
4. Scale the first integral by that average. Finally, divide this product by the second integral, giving 5.94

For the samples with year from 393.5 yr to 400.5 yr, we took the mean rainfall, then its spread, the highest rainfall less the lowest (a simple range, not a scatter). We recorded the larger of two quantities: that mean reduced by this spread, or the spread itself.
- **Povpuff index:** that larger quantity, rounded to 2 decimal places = 5.46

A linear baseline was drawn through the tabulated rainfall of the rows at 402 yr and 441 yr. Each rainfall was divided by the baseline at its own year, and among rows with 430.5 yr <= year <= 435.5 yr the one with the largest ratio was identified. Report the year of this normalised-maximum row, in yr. 433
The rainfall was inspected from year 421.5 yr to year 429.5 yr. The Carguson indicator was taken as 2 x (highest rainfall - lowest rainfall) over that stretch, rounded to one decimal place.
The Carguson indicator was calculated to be 1.7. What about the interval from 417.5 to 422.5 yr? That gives 1.3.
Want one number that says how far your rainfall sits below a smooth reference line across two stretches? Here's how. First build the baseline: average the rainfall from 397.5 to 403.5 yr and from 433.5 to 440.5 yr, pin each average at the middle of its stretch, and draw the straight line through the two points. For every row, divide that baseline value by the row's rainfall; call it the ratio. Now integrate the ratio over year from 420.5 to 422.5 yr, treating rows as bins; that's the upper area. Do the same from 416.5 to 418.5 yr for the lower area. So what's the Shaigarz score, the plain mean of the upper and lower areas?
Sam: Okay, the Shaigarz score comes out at 2.08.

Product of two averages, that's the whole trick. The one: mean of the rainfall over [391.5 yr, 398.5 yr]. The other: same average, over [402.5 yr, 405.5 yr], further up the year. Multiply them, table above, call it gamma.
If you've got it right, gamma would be 37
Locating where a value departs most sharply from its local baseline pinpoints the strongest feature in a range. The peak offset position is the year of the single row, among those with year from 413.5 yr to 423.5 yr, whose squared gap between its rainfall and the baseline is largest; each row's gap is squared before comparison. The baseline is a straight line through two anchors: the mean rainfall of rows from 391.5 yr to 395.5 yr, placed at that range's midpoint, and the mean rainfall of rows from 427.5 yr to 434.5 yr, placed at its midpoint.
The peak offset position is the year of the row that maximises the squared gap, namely 422 yr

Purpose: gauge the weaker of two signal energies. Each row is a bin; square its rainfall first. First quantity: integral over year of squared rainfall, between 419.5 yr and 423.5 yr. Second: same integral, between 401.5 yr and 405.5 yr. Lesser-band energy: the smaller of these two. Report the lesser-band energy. 151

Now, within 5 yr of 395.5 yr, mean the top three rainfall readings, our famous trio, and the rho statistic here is 6.20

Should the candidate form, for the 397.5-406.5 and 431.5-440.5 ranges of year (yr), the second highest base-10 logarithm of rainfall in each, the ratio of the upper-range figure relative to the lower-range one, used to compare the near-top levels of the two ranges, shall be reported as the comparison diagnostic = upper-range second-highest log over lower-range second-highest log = 1.05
